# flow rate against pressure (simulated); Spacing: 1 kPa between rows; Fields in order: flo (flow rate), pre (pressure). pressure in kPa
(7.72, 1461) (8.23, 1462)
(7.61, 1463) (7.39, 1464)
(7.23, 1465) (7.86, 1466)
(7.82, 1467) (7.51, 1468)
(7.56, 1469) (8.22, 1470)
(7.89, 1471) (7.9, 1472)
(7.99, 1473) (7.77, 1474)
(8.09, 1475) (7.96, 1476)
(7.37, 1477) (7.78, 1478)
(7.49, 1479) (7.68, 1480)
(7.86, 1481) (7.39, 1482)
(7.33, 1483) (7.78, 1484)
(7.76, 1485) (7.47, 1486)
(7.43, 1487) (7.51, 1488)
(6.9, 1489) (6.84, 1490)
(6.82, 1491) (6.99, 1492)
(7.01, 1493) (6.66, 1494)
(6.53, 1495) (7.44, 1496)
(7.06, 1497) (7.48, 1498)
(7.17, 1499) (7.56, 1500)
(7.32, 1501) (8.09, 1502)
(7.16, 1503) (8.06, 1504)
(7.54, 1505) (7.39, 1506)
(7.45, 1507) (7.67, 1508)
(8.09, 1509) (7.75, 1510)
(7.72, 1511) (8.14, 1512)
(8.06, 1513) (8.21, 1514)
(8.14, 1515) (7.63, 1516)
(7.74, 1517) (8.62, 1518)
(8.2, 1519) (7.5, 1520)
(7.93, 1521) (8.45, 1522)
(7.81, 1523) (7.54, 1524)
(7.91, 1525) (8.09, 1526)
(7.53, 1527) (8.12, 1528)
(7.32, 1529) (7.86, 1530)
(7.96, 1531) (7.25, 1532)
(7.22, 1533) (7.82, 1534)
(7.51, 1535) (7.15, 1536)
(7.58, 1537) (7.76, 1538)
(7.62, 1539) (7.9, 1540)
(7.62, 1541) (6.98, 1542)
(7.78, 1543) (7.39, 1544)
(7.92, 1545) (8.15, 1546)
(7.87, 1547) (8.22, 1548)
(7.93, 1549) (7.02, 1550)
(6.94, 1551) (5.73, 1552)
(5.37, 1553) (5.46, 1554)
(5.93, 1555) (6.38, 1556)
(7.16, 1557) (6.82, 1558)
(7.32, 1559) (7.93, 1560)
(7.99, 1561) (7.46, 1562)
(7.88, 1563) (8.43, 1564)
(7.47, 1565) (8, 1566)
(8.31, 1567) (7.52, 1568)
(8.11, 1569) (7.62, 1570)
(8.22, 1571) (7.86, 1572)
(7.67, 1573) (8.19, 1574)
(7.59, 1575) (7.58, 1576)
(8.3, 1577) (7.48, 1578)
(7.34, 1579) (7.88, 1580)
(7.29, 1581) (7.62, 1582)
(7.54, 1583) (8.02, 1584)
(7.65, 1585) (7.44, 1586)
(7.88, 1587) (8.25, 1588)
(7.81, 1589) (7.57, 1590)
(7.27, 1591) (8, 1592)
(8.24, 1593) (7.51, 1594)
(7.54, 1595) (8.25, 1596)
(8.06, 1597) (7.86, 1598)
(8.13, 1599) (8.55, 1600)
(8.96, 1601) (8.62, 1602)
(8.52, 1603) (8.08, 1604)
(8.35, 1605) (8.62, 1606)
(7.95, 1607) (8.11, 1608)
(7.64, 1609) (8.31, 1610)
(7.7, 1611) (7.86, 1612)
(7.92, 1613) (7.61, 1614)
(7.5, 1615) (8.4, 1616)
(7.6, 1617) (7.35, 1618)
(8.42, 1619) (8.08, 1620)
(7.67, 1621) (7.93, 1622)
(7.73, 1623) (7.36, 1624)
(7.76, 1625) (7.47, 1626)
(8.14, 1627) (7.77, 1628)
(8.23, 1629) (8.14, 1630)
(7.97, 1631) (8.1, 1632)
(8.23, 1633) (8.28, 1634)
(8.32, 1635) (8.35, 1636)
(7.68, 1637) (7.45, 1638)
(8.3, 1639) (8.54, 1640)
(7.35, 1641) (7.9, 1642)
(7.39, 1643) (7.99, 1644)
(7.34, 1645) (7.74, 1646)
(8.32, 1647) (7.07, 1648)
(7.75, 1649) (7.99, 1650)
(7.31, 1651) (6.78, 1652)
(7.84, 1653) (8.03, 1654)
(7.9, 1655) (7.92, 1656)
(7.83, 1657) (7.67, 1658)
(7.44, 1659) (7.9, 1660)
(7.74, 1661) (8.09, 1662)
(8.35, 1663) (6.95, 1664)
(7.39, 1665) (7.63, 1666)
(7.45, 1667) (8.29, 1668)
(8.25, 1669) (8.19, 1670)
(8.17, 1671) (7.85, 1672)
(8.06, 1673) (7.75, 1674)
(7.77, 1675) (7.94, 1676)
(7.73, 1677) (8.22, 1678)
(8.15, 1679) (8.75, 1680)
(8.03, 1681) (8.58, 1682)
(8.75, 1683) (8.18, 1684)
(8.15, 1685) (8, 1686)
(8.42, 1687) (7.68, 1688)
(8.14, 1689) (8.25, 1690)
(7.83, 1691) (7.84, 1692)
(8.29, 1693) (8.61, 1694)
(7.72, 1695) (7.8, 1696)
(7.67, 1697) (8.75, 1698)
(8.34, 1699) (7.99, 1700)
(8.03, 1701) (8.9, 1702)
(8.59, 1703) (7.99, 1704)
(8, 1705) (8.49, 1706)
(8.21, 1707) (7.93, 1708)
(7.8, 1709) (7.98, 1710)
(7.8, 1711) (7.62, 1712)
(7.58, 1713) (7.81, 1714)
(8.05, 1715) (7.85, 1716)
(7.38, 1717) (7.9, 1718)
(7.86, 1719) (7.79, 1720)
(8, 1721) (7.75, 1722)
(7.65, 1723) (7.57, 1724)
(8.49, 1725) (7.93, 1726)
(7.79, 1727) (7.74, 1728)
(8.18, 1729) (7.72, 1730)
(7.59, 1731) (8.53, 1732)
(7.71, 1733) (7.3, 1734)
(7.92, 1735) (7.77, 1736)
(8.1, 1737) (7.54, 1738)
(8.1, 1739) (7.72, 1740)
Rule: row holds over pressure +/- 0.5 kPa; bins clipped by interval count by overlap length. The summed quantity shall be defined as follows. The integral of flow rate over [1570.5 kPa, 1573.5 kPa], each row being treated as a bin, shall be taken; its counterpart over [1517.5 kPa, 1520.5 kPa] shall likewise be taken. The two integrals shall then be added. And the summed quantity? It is 48.1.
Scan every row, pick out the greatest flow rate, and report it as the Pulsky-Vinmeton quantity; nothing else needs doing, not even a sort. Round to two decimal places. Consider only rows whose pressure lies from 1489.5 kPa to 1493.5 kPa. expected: 7.01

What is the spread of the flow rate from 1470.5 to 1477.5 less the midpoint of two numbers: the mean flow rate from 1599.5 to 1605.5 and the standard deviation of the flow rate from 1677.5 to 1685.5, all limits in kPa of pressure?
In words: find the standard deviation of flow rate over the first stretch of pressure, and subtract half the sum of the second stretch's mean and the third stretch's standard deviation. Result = -4.2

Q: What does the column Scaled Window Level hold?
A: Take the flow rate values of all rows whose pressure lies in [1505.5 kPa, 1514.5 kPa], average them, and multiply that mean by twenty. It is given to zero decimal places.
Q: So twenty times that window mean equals 157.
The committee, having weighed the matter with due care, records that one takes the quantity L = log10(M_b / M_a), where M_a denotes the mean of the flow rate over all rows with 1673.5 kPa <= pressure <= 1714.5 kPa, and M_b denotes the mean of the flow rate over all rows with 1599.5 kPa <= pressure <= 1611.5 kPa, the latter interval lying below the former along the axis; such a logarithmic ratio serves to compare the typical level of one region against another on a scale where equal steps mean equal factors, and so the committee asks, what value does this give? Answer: 0.010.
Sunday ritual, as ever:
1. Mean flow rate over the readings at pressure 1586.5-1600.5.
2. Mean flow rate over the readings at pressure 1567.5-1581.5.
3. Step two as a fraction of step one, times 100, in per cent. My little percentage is 98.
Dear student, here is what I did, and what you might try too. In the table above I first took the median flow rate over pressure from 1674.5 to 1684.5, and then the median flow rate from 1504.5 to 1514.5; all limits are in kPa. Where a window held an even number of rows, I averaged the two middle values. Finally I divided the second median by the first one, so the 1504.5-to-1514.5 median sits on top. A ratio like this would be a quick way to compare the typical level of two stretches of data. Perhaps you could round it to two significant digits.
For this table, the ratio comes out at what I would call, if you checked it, 0.95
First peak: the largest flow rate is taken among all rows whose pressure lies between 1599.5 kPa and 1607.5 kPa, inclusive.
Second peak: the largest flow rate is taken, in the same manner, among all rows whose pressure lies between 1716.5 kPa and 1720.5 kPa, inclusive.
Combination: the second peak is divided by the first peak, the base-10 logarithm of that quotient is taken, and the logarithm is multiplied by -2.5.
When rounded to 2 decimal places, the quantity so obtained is 0.14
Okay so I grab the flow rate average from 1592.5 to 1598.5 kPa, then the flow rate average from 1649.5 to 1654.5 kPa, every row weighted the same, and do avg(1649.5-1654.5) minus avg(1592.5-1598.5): -0.3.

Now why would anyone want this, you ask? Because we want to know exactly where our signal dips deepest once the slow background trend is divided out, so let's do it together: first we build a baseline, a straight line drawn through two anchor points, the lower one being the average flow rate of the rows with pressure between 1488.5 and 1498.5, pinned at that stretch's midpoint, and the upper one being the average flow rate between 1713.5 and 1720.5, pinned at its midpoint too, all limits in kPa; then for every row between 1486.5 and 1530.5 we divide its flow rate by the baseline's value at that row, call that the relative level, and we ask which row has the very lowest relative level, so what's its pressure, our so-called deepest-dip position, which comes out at 1495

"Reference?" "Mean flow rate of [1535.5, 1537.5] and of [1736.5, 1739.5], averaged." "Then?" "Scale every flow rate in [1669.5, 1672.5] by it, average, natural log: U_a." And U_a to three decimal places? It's 0.055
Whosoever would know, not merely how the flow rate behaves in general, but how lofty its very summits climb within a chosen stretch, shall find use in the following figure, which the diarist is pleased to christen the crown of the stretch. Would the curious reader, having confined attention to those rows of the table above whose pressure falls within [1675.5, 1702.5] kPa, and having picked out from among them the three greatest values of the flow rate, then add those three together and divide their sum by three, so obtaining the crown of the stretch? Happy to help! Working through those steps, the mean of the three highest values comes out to 8.8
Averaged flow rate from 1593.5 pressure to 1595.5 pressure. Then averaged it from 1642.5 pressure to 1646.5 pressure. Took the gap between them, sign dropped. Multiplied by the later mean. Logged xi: 1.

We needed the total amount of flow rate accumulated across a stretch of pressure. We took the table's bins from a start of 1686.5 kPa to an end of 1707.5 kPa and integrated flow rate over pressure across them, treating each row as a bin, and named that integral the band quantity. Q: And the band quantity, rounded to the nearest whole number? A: 172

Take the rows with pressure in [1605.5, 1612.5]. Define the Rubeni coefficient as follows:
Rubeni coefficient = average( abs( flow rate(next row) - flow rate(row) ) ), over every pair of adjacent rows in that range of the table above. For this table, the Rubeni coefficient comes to 0.46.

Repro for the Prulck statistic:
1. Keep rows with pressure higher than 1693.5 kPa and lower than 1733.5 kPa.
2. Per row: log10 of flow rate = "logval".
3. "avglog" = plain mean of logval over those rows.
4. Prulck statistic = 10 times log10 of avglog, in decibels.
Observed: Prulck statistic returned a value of -0.45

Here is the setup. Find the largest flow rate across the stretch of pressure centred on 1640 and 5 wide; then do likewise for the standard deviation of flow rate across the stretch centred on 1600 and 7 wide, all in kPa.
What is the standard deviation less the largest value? -8.2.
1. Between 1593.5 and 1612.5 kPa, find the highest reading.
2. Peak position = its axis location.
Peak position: 1601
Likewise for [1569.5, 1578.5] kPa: 1577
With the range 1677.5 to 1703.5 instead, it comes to 1702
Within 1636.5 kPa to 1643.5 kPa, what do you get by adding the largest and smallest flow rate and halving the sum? 7.9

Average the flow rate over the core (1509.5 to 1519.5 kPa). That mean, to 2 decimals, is 8.02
